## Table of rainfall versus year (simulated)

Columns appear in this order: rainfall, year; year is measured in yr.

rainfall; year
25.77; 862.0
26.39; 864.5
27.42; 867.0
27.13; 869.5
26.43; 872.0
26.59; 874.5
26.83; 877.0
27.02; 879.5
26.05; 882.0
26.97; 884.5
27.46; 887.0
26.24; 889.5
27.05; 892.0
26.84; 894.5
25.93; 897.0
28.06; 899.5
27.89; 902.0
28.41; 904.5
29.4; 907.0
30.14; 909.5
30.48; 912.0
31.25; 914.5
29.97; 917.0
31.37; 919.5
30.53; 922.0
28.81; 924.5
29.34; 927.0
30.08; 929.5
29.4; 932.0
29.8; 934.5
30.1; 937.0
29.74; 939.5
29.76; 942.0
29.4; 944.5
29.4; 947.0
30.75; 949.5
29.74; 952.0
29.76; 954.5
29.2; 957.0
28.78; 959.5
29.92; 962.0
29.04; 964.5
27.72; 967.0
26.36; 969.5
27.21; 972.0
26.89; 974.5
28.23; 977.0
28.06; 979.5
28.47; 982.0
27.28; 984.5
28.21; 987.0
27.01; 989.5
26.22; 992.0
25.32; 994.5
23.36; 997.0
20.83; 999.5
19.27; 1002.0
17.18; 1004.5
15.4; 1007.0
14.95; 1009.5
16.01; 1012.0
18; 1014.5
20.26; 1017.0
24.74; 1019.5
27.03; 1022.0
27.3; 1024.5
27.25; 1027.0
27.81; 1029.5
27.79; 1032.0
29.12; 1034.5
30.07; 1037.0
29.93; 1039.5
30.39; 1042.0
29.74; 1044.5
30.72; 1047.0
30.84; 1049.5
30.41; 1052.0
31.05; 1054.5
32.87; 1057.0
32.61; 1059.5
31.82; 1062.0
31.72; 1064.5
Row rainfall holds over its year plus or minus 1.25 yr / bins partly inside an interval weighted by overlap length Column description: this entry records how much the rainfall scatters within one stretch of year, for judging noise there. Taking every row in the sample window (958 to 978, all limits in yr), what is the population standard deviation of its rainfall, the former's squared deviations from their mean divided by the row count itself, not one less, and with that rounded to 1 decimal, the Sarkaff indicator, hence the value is 1.1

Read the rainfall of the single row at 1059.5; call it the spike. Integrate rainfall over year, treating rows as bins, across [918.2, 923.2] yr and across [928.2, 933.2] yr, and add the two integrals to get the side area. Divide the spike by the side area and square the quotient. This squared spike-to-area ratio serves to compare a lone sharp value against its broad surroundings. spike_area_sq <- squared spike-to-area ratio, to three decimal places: 0.012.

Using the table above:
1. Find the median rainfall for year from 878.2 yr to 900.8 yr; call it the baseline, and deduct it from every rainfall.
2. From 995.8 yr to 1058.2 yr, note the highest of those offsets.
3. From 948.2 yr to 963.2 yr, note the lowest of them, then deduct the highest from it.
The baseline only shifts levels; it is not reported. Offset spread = -4.1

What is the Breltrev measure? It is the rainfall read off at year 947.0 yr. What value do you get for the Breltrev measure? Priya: 29.4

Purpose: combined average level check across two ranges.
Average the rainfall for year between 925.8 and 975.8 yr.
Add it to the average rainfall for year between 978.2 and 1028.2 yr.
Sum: 52.2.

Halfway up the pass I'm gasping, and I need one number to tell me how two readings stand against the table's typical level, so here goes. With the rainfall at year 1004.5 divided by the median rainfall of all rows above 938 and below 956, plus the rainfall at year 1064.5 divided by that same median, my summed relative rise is 1.64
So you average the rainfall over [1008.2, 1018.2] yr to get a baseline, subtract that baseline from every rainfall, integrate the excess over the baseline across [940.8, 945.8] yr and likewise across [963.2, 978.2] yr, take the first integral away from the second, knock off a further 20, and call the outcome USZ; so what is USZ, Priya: 73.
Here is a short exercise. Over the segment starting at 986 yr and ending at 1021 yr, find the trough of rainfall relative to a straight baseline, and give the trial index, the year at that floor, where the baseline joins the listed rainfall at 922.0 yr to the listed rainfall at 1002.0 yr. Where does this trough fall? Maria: 1009.5 yr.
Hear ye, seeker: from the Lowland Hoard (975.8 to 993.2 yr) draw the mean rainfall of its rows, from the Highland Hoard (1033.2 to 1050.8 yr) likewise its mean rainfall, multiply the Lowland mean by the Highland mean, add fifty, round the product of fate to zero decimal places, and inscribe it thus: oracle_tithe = 882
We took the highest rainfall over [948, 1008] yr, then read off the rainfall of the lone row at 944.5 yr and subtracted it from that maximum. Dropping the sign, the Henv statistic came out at 1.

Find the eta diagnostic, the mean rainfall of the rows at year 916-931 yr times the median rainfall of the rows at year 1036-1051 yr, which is 907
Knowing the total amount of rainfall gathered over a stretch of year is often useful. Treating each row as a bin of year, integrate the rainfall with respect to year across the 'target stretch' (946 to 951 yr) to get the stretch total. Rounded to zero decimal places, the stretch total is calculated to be 150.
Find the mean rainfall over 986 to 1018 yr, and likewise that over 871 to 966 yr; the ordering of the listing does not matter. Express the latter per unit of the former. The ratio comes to 1.38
